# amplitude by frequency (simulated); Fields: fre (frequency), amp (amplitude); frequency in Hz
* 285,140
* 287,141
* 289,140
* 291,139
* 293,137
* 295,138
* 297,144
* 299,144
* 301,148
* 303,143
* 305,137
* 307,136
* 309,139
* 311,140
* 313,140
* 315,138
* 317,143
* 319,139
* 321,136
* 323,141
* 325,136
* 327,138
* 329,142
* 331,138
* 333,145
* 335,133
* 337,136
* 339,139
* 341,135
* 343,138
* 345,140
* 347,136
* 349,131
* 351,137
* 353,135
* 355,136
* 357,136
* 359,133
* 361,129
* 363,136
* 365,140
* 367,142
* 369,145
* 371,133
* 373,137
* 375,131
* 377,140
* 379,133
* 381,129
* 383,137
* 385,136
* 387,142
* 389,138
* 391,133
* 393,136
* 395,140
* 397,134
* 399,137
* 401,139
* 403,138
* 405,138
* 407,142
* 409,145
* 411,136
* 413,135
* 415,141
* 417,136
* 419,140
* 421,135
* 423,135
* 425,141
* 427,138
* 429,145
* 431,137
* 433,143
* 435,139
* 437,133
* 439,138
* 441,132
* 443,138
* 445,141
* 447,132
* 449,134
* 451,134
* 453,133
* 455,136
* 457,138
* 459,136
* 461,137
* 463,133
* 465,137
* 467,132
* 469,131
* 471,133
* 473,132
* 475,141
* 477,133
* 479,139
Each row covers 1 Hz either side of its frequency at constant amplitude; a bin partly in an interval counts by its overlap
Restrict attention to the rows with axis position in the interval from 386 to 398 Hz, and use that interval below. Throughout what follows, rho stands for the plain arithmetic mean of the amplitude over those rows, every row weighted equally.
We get 137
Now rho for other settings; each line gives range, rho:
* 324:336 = 139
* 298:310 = 141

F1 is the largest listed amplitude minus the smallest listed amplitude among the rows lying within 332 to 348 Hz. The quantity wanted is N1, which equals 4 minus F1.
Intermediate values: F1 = 12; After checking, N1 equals -8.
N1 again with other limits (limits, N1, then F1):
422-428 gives -2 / 6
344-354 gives -5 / 9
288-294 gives 1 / 3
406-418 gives -6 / 10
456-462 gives 2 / 2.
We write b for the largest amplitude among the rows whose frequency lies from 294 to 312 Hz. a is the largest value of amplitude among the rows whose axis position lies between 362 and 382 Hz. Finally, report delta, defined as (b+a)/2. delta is 146.5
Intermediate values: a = 145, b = 148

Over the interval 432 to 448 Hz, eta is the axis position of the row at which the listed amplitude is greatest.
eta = 433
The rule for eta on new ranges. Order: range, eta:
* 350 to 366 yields 365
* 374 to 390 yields 387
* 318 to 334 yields 333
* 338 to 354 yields 345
